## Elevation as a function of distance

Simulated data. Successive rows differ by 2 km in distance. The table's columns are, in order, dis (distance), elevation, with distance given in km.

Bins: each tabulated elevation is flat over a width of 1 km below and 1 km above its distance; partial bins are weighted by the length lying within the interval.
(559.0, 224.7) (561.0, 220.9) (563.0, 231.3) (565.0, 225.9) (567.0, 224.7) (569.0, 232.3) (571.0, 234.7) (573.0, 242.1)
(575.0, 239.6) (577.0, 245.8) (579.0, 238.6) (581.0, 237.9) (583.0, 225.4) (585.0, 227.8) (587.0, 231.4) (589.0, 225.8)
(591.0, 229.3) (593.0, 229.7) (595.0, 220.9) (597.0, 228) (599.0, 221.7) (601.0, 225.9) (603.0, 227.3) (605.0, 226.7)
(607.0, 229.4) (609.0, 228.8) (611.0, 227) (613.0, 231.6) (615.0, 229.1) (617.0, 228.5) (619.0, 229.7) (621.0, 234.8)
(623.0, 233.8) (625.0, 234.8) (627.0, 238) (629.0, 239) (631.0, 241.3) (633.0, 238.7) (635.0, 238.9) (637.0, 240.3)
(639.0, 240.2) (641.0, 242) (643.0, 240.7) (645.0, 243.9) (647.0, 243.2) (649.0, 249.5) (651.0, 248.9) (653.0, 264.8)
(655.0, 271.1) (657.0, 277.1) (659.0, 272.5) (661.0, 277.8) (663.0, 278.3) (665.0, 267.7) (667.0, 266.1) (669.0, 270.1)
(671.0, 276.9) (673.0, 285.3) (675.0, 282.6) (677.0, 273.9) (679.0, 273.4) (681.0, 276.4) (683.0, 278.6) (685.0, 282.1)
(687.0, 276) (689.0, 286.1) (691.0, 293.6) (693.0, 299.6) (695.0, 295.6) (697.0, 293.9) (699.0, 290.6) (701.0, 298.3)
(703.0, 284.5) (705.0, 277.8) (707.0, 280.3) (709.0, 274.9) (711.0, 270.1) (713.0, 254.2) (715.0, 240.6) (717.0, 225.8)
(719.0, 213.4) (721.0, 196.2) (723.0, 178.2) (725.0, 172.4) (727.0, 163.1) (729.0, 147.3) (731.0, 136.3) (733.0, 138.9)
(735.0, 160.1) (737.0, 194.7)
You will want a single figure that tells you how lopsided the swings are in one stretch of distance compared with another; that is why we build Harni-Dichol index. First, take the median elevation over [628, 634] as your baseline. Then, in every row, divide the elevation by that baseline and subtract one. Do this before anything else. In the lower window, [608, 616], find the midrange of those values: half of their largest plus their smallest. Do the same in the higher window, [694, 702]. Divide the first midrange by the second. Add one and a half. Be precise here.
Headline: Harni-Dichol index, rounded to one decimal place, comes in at 1.3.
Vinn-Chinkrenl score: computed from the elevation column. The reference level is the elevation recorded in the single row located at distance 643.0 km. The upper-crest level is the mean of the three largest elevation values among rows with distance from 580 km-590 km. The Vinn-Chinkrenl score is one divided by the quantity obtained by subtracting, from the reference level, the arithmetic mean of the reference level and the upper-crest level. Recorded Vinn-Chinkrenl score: 0.24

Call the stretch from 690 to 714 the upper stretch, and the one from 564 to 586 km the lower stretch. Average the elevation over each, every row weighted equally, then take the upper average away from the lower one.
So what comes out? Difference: -50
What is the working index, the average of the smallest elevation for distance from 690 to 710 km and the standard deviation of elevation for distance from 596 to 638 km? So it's 140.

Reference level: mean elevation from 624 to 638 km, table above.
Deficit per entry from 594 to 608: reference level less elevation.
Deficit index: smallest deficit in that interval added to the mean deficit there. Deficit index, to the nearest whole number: 22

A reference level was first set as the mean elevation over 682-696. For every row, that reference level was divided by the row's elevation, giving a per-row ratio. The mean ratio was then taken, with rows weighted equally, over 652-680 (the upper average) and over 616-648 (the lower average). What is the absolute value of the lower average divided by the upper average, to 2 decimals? 1.15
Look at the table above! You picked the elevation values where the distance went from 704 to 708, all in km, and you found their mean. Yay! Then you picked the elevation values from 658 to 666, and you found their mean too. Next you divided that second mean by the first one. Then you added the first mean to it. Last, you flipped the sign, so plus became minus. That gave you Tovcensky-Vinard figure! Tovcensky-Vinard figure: -280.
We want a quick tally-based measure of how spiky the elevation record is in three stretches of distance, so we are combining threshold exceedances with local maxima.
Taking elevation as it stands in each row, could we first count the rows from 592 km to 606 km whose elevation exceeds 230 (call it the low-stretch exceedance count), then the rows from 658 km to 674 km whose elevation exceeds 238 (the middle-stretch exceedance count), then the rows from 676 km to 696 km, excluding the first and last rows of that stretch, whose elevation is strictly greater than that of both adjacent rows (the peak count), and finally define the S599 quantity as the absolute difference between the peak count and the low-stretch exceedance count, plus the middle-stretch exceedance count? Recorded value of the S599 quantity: 10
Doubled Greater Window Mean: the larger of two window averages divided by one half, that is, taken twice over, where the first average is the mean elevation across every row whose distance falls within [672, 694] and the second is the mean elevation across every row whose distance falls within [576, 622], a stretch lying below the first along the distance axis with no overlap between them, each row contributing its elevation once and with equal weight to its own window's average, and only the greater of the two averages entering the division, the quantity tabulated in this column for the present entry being 565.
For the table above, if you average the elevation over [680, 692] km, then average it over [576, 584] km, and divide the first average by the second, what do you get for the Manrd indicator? 1.19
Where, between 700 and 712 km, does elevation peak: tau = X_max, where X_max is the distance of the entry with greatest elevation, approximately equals 701.0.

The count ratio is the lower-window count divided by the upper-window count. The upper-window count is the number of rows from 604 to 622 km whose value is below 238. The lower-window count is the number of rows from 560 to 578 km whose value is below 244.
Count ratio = 0.9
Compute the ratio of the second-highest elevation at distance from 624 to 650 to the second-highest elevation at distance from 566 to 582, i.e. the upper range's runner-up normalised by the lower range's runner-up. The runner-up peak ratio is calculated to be 1.01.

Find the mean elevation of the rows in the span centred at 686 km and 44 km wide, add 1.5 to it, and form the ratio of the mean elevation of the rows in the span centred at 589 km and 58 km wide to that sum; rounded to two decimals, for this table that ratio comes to 0.81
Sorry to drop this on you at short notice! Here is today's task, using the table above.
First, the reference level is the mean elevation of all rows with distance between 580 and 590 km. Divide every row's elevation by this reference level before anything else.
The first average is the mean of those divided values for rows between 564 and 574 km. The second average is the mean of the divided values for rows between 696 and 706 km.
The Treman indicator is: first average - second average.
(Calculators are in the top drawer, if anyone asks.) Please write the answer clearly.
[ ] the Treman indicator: -0.25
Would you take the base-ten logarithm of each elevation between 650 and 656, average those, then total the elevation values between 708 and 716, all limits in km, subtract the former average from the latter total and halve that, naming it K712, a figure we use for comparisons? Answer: 519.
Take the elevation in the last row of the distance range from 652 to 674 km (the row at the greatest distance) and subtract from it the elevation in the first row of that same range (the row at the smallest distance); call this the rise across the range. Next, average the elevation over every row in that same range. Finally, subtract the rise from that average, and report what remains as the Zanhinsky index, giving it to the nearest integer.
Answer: 253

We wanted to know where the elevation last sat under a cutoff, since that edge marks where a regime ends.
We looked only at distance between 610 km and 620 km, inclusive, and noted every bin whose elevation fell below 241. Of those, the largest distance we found 619.0 km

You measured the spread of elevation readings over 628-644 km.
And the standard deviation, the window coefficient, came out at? 1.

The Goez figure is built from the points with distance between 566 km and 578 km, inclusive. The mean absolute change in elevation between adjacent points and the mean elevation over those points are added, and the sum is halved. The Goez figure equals 121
